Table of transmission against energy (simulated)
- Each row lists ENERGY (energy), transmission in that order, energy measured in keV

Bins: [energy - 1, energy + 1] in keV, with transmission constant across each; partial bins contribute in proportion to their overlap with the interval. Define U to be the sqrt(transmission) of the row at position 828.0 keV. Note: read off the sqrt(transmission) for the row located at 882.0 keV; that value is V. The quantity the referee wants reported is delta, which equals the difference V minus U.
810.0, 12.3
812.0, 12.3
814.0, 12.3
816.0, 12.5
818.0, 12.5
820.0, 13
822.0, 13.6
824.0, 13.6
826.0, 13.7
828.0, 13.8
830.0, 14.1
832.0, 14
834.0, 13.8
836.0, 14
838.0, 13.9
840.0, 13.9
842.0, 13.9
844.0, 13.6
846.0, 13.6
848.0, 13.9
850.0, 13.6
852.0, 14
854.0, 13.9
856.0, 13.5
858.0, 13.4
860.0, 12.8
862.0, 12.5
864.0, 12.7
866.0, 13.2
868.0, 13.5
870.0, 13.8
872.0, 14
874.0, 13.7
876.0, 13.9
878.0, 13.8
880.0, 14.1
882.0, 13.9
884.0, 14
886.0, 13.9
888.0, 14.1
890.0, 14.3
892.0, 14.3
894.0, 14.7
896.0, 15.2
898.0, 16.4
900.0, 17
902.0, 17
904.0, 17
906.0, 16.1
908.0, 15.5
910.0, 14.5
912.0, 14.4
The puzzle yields 0.01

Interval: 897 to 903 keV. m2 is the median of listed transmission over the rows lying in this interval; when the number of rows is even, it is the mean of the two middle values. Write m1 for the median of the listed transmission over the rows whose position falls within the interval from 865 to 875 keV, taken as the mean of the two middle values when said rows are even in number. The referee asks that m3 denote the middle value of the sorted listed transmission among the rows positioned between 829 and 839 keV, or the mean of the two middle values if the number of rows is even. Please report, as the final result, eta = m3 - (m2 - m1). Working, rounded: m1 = 13.7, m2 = 17.0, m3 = 14.0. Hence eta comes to 10.7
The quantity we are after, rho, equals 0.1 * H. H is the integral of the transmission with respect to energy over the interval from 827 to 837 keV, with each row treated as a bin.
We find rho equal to 14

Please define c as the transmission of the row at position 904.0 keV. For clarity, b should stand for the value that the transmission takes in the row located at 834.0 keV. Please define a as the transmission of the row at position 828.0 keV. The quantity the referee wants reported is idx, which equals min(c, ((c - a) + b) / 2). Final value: 8.5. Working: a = 13.8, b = 13.8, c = 17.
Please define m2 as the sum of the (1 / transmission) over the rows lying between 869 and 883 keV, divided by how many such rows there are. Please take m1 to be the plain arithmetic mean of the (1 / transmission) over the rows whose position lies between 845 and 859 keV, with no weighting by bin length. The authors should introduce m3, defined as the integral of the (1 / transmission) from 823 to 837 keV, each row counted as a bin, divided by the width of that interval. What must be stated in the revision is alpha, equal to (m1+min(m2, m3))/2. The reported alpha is 0.073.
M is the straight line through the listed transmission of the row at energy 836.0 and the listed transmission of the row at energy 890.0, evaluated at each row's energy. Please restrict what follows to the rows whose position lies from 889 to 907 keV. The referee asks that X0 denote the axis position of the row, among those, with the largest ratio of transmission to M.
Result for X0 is 900.0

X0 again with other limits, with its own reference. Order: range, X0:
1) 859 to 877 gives 872.0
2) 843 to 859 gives 852.0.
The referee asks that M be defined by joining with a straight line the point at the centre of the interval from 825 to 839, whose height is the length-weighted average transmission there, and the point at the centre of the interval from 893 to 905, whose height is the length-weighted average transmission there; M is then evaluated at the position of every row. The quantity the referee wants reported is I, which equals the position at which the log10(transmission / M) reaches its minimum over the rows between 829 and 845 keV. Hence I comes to 844.0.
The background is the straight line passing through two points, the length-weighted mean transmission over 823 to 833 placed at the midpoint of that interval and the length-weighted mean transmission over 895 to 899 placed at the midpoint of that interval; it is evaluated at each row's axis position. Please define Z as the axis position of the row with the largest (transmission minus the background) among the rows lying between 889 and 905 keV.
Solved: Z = 900.0 keV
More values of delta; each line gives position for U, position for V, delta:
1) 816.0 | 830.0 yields 0.22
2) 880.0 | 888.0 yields 0.00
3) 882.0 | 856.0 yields -0.05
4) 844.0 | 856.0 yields -0.01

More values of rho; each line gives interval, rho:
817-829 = 16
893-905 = 19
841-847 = 8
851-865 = 19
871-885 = 19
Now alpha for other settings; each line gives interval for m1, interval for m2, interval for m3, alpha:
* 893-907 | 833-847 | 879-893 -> 0.066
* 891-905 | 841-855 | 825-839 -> 0.067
